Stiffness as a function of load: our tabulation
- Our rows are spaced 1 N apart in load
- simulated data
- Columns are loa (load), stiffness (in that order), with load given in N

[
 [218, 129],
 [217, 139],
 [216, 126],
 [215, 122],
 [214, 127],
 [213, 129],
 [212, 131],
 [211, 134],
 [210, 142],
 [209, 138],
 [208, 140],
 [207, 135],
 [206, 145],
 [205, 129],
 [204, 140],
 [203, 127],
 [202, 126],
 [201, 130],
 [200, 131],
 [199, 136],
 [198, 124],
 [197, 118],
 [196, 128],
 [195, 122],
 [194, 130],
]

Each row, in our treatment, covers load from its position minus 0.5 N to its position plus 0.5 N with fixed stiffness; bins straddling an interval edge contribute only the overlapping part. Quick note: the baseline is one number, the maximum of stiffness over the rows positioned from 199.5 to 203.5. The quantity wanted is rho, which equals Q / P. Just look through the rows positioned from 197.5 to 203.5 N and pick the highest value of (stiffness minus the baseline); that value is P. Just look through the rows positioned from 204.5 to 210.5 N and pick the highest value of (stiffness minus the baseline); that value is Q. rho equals 2.8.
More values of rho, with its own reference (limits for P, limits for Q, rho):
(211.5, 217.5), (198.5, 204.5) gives 1.1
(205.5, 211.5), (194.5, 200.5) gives 0.4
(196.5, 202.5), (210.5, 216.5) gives 0.6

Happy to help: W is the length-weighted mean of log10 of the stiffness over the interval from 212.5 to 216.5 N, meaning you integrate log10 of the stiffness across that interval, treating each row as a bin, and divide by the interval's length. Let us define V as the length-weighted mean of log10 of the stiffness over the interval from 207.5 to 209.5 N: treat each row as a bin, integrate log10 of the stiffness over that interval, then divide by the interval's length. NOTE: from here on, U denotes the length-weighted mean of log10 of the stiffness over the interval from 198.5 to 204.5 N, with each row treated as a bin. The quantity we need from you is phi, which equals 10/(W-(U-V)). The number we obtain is 4.71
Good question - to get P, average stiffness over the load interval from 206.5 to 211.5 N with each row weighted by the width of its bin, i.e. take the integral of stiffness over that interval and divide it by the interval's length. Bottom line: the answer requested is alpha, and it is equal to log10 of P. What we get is 2.14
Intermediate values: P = 138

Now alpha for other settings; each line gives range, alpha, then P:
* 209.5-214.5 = 2.12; 133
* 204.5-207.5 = 2.13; 136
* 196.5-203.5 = 2.11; 127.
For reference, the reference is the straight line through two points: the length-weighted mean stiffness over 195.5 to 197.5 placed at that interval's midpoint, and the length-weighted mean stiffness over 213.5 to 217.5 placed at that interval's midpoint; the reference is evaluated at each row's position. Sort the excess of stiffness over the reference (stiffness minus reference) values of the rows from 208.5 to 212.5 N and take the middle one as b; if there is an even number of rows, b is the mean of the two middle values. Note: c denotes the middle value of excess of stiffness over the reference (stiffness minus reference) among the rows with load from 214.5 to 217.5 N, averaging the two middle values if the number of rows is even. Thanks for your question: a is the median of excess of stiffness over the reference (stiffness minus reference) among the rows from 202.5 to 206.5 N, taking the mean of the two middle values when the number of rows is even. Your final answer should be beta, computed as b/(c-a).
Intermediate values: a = 9.2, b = 9.1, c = -3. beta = -0.8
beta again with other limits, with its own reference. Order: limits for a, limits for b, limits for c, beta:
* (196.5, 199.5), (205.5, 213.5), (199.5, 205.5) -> 2.5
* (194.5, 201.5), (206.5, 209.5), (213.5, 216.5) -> -1.5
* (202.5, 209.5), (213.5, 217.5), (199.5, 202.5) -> 0.3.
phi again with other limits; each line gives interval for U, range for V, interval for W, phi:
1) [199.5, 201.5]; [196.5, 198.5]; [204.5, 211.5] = 4.75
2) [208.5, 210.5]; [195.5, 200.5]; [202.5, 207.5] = 4.79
